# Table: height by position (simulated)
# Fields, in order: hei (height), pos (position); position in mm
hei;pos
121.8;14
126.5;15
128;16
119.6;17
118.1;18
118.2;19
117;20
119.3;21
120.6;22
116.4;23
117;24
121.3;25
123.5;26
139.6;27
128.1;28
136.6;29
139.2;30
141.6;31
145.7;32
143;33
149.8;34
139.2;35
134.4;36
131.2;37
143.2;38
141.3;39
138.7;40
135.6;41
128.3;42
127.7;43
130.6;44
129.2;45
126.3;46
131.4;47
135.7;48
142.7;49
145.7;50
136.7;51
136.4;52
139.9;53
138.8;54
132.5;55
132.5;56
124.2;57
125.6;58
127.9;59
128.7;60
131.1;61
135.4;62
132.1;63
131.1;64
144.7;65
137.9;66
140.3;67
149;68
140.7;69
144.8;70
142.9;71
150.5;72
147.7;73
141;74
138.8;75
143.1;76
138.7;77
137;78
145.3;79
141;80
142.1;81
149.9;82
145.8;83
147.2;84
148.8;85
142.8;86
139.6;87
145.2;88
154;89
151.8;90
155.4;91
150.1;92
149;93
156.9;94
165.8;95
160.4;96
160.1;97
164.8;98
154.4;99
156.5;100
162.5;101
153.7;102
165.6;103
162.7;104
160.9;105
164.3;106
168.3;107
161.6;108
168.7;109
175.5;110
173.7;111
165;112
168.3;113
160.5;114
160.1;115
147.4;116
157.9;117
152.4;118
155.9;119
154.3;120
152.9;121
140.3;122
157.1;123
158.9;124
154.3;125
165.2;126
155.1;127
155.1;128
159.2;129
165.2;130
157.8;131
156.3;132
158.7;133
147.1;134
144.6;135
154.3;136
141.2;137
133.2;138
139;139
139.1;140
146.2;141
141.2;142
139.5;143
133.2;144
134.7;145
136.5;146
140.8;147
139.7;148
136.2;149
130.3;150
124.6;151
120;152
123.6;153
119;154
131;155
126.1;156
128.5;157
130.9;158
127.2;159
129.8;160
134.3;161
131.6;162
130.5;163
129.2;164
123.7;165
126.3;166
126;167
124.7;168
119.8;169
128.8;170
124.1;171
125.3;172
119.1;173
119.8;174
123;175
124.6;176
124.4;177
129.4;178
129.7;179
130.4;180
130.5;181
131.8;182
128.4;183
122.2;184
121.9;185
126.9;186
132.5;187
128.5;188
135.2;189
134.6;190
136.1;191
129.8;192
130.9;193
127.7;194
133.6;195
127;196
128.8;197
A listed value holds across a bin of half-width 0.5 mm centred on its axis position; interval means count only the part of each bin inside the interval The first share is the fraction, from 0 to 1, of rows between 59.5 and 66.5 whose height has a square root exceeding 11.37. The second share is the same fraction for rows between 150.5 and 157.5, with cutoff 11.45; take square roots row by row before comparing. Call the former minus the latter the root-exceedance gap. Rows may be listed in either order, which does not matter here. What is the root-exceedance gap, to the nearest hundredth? 0.86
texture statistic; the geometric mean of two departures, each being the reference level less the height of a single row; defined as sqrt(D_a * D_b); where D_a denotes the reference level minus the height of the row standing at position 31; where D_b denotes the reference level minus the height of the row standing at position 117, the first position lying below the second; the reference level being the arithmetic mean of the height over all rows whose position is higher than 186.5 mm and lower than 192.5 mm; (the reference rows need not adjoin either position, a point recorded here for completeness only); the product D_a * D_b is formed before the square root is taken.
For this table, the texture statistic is 15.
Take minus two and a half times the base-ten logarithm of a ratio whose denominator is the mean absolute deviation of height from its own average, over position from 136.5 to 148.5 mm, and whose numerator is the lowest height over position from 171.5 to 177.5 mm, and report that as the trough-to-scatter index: -4.05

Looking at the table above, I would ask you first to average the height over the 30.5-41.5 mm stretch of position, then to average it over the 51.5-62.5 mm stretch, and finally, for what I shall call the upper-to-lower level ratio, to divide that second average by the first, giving 0.94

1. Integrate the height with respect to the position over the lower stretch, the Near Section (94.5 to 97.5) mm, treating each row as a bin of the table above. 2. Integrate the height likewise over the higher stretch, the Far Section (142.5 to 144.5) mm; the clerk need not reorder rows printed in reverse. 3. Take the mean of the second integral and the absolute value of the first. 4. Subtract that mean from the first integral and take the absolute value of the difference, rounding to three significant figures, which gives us 107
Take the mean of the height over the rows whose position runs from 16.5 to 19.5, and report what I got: 119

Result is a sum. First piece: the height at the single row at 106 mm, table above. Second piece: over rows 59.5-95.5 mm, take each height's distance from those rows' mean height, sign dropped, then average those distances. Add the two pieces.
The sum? 170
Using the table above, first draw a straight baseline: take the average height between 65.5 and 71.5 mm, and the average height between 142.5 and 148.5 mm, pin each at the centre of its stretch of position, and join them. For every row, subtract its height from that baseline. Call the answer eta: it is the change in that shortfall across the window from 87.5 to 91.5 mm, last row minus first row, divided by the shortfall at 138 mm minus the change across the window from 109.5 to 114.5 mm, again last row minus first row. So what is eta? 1.0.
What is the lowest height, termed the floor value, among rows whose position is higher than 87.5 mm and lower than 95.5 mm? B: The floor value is 145.2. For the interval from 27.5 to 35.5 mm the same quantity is 128.1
